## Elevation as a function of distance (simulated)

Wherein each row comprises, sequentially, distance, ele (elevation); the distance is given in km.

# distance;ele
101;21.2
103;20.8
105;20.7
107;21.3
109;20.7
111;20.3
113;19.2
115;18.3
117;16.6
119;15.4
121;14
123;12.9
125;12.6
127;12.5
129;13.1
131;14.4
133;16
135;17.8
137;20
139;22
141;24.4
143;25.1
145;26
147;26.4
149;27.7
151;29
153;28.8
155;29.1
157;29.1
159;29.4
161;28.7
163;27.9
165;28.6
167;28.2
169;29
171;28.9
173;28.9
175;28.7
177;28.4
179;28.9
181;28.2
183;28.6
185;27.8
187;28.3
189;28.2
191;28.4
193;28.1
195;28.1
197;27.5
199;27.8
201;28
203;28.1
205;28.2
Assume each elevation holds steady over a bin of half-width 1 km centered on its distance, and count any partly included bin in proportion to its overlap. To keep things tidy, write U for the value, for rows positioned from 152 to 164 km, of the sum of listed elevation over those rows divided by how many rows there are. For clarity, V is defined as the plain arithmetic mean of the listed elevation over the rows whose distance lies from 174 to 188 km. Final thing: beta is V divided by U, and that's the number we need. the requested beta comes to 1.0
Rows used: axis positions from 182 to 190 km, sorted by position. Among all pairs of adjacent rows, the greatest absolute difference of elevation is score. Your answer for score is 0.8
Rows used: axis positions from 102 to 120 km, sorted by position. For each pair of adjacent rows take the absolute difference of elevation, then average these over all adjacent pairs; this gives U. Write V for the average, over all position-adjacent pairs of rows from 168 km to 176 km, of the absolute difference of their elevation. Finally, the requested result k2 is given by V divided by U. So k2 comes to 0.12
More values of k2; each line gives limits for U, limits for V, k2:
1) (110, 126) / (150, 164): 0.35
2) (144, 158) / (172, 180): 0.57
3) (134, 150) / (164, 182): 0.27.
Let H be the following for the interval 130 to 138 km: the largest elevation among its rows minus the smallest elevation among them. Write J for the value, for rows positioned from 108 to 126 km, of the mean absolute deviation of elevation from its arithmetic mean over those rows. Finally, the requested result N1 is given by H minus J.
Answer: 3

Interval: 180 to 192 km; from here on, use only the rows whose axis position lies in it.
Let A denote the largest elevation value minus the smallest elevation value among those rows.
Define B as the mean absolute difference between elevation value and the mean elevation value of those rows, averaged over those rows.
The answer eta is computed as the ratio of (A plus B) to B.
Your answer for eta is 5.36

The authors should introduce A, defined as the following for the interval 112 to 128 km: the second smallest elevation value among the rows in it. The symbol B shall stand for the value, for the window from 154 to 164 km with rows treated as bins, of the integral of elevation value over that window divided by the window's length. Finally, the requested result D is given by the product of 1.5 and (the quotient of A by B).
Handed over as 0.7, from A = 12.6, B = 29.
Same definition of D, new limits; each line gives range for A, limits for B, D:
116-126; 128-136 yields 1.3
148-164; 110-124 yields 2.5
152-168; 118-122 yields 2.9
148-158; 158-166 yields 1.5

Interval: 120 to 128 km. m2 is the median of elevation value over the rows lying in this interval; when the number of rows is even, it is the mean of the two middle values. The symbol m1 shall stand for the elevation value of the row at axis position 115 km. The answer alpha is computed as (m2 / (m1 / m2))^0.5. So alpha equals 3.0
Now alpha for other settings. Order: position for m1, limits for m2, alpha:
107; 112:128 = 3.2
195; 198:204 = 5.3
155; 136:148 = 4.6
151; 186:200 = 5.2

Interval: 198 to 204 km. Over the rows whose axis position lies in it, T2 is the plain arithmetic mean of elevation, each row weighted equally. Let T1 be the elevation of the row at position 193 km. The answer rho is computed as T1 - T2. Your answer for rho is 0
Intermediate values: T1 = 28.1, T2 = 28.0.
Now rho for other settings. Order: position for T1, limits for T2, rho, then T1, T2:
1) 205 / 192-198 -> 0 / 28.2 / 27.9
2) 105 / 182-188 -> -8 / 20.7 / 28.2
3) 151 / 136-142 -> 7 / 29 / 22.1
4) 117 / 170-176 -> -12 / 16.6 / 28.8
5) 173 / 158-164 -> 0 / 28.9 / 28.7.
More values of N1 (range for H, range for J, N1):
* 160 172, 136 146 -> -1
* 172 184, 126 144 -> -3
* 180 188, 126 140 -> -2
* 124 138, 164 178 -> 7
